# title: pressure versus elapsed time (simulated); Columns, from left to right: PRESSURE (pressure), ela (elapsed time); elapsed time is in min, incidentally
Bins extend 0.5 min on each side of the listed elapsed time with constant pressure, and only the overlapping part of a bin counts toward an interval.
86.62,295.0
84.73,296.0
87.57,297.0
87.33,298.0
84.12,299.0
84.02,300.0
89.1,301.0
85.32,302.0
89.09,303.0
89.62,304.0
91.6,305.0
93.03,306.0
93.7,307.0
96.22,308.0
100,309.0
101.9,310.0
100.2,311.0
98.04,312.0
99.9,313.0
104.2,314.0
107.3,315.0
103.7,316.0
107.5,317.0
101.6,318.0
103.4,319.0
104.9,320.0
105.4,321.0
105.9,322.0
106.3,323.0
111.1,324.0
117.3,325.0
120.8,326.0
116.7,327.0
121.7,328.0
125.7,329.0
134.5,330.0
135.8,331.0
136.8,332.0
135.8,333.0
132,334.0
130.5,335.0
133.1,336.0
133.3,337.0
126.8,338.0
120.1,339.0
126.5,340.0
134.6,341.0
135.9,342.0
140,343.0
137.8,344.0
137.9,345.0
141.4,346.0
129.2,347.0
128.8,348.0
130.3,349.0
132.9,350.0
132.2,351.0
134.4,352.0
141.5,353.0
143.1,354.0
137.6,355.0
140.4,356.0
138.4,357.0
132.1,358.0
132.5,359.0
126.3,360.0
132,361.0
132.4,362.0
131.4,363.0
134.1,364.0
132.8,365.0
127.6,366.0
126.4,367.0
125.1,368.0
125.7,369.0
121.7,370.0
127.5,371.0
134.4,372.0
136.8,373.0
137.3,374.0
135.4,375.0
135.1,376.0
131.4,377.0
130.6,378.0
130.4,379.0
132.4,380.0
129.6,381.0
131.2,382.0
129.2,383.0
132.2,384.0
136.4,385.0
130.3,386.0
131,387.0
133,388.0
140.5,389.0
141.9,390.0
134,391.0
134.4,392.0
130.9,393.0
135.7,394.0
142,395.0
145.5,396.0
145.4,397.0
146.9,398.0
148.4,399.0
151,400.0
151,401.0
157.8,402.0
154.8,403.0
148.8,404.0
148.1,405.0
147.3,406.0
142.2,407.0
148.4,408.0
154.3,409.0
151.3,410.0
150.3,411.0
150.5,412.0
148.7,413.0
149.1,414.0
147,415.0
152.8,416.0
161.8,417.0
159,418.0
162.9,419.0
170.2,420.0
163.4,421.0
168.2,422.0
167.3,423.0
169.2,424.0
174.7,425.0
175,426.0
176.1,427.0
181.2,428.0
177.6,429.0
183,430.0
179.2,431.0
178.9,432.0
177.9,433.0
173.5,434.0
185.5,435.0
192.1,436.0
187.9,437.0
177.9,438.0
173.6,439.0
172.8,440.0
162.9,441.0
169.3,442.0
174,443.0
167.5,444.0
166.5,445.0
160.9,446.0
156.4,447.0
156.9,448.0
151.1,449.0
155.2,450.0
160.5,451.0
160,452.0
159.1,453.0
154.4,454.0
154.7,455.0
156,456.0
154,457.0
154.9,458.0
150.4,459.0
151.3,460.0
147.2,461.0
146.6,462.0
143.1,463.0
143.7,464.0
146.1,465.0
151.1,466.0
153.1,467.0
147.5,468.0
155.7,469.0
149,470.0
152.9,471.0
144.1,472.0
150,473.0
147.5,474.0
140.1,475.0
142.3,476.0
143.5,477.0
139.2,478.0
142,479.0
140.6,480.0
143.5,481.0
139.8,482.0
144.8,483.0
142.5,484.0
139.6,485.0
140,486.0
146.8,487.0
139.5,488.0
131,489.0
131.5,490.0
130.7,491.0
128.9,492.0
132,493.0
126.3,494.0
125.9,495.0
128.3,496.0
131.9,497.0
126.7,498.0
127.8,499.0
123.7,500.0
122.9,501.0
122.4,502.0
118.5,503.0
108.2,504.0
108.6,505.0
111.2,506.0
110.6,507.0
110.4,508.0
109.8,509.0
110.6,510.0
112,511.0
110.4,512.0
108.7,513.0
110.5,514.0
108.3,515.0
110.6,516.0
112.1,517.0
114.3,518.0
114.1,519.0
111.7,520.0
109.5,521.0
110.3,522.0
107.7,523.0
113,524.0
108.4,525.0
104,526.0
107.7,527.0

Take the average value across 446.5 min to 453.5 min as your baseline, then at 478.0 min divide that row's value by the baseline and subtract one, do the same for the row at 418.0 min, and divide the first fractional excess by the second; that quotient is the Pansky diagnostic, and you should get -9.0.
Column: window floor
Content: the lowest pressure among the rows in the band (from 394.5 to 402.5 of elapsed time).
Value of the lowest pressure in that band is 142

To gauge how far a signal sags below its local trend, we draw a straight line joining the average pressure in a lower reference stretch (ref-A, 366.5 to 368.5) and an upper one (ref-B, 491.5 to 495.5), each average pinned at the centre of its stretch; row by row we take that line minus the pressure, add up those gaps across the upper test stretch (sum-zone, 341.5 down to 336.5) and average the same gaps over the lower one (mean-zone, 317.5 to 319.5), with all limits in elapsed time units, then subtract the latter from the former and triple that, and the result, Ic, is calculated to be -113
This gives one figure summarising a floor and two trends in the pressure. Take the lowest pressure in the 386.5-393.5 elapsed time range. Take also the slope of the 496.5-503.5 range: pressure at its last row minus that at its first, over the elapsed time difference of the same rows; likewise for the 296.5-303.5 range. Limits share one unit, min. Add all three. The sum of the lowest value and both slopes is 129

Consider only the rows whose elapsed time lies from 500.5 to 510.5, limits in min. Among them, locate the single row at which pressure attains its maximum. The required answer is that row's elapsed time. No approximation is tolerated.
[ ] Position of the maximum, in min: 501.0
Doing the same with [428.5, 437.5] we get 436.0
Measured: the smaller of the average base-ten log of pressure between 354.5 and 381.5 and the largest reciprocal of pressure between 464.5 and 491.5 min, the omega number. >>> 0.0077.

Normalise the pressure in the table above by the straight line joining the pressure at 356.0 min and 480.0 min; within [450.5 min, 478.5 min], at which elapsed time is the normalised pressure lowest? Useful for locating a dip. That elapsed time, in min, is 478.0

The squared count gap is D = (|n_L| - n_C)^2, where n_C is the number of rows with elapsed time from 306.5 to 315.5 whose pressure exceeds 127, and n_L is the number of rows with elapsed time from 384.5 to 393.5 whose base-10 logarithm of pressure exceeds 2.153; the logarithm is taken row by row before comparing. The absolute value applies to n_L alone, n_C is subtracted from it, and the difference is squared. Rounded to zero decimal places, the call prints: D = 0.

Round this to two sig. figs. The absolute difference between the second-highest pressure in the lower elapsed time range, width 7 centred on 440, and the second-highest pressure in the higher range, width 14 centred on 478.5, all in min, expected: 30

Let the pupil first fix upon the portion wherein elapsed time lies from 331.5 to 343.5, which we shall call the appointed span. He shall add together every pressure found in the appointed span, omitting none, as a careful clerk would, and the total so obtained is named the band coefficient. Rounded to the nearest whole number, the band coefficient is 1585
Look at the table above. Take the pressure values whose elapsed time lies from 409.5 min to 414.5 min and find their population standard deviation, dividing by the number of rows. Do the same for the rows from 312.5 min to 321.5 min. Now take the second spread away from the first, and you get -1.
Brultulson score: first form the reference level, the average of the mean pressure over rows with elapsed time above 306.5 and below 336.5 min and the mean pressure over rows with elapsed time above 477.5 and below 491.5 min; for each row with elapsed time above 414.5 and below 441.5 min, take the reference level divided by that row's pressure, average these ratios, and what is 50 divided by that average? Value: 68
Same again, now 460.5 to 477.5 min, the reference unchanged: 58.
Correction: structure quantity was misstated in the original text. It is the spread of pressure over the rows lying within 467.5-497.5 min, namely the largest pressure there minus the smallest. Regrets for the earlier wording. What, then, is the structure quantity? 30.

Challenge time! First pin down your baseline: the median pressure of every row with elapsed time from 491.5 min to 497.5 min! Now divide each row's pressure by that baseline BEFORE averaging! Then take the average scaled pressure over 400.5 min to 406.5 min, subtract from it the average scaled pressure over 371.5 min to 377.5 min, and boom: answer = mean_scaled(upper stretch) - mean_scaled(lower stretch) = 0.13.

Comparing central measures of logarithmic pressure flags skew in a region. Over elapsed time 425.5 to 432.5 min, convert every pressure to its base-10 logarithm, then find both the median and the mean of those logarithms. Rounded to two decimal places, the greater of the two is 2.25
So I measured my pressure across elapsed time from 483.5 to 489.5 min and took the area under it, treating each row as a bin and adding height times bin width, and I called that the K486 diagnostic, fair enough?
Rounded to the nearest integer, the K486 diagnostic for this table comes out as 839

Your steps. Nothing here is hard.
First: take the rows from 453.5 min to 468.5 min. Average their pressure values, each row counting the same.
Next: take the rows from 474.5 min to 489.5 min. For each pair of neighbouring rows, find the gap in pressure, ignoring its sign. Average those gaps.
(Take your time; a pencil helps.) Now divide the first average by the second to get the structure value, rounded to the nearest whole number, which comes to 41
